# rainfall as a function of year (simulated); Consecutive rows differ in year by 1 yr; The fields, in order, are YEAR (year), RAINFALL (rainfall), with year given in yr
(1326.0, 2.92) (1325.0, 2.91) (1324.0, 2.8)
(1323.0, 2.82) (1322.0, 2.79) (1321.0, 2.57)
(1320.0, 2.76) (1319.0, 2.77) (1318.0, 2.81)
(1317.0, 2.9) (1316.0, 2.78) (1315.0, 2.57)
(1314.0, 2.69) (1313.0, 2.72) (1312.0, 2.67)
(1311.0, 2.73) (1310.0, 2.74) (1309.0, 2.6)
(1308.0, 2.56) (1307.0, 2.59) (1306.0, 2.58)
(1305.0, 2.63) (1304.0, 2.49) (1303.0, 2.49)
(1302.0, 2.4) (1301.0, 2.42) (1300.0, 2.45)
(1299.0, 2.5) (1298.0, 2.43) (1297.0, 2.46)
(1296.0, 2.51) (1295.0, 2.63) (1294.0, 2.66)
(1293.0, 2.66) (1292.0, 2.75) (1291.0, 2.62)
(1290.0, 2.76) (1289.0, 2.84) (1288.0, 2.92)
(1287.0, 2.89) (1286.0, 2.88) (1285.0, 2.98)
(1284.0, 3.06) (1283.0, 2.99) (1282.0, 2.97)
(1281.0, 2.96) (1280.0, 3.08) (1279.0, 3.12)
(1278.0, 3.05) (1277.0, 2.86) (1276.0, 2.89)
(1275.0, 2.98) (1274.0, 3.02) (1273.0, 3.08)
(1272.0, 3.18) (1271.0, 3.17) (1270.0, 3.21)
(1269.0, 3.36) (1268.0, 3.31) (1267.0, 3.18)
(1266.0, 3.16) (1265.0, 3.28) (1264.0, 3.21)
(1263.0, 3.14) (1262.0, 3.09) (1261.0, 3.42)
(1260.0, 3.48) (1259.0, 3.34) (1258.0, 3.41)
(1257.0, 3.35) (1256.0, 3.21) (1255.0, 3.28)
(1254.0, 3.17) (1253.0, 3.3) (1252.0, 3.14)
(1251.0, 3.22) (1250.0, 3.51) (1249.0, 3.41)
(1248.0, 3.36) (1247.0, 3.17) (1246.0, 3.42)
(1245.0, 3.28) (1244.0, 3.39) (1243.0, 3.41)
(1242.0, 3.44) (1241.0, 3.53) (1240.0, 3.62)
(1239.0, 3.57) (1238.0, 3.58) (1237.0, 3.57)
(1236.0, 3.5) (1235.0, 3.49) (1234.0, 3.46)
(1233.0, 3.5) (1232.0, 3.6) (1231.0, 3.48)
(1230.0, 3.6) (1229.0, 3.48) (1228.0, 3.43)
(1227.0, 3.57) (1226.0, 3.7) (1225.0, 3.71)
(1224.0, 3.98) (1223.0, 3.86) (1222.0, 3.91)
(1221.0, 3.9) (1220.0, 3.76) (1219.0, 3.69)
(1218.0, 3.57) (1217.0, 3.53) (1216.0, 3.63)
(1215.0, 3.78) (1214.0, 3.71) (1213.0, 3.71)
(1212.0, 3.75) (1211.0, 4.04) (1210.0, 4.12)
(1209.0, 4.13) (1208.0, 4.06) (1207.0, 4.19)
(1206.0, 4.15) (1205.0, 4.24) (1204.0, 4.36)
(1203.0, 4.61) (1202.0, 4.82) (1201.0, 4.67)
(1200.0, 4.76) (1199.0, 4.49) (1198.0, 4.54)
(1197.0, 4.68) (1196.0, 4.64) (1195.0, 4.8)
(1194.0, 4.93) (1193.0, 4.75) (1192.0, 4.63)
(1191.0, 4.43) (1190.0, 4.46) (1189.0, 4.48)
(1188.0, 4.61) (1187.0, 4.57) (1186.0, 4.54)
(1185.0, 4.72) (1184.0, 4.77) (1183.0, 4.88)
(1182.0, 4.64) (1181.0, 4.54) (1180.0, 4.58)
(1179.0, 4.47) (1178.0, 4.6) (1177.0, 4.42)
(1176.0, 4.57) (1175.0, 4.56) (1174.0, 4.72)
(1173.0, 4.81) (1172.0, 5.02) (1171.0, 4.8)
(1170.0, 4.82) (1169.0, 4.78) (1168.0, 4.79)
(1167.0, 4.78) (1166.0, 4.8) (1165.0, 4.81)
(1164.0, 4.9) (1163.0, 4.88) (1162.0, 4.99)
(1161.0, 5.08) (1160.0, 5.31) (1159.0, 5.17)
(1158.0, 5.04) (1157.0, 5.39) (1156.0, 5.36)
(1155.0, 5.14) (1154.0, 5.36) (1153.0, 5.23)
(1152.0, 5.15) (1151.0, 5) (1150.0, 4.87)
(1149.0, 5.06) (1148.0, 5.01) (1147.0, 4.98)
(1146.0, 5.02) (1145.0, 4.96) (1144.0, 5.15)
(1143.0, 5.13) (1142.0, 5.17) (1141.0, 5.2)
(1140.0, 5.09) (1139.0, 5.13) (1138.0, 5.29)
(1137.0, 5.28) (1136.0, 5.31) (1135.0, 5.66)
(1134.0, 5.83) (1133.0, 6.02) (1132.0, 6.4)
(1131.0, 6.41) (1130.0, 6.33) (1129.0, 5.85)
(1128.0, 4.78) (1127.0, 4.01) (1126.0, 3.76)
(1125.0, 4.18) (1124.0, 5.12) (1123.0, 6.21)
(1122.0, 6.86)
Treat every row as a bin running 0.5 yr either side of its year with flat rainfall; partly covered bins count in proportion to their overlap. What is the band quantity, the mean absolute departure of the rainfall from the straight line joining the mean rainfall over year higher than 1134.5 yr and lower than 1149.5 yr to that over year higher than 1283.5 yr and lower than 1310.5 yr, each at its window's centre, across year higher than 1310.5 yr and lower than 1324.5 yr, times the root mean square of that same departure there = 0.189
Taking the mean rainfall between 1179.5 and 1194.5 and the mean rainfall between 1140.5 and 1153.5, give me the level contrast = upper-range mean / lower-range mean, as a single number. 0.91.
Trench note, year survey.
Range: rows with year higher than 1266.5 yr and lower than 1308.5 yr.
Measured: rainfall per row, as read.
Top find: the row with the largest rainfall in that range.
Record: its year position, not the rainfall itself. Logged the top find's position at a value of 1269.0 yr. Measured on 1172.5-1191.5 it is 1183.0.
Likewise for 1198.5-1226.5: 1202.0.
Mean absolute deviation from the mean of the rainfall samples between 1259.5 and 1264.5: 0.15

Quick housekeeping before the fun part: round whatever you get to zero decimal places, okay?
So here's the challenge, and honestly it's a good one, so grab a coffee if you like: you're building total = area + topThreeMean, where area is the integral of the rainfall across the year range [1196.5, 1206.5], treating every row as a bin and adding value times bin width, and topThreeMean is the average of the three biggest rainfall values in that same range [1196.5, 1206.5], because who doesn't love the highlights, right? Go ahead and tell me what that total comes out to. 50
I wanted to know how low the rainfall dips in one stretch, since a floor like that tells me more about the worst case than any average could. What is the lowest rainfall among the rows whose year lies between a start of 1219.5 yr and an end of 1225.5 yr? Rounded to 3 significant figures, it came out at 3.71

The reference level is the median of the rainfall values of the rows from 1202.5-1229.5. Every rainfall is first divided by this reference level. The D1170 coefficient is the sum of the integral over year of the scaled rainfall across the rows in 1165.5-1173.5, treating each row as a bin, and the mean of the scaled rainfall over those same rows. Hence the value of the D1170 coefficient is 11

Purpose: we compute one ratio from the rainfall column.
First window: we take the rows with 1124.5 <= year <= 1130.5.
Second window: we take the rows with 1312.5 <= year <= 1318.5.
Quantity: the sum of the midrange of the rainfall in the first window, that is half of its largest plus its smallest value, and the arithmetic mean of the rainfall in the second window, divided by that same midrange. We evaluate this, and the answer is 1.5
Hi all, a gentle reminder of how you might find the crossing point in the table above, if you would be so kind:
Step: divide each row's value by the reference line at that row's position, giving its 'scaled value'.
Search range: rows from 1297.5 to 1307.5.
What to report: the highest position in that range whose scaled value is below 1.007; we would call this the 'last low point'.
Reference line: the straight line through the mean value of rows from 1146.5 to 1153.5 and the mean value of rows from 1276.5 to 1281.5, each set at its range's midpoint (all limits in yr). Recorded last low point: 1307.0 yr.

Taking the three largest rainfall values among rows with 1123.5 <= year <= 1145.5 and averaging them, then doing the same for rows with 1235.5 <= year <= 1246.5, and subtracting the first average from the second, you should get -2.8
